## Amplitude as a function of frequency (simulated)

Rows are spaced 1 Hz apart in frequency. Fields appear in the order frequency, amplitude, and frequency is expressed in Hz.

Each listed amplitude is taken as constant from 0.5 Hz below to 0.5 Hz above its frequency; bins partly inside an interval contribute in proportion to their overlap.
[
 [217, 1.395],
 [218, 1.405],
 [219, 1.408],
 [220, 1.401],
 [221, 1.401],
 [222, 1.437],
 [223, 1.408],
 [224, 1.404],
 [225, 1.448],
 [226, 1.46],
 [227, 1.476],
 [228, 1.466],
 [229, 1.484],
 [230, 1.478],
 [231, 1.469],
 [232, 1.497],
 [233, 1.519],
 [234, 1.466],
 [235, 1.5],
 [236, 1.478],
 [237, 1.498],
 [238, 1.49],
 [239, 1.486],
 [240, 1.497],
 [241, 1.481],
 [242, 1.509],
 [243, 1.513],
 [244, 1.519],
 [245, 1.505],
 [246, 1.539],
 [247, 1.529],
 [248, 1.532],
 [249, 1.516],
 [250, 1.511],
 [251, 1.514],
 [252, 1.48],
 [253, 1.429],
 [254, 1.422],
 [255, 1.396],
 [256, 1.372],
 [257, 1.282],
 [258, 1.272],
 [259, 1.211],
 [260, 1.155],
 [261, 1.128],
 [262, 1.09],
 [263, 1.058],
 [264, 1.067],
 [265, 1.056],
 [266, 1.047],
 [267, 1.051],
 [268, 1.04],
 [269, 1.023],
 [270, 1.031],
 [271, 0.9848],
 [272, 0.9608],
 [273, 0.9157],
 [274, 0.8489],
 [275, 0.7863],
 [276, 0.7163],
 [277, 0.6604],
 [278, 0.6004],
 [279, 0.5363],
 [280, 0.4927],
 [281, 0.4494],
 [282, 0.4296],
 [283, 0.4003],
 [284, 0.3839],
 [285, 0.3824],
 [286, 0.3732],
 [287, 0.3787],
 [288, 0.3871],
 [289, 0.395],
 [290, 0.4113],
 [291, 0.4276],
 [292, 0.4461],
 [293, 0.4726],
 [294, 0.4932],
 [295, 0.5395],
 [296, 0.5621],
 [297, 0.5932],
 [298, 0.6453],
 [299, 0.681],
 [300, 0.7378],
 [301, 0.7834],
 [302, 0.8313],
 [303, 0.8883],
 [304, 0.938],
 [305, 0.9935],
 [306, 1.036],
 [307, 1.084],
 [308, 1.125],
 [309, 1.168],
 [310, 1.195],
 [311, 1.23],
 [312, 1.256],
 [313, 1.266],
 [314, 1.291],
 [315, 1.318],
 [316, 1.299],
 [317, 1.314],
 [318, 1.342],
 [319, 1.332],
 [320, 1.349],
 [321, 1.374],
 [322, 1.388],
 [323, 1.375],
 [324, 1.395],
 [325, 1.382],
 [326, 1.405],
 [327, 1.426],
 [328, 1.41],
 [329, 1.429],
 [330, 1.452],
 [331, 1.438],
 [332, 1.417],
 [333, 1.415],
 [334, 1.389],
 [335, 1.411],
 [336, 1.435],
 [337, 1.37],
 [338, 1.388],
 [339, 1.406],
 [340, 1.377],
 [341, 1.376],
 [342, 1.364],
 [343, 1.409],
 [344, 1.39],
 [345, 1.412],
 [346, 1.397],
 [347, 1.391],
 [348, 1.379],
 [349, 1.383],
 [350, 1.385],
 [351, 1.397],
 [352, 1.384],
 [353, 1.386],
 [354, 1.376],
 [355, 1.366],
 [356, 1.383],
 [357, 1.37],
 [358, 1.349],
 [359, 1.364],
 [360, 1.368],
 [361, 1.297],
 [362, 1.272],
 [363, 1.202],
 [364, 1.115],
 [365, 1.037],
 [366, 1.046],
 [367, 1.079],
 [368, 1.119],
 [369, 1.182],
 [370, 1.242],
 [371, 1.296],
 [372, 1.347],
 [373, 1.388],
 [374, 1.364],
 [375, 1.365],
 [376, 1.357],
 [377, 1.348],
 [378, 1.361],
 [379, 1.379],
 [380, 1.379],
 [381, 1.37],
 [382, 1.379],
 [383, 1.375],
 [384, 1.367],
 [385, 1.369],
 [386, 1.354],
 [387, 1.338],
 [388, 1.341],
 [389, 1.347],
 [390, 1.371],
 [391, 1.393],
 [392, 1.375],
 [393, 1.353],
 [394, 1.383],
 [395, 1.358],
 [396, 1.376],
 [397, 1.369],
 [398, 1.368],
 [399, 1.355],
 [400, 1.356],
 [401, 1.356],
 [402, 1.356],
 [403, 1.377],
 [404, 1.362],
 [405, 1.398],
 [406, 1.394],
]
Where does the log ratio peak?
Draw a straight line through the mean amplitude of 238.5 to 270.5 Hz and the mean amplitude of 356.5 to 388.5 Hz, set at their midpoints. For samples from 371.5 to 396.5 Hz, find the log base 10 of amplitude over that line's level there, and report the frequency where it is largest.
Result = 391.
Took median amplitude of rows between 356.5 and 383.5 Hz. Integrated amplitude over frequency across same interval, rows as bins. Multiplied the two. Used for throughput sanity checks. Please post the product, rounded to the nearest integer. 47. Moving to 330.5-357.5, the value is 52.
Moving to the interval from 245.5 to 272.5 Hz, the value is 41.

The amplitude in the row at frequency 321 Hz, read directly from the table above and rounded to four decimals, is 1.3740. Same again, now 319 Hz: 1.3320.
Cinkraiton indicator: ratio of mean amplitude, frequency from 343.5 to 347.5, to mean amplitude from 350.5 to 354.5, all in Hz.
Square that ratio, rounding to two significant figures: 1.0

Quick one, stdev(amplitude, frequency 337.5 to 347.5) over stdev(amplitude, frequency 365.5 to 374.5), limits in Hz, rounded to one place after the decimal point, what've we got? 0.1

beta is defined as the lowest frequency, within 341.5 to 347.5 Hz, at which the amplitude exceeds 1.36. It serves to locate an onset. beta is 342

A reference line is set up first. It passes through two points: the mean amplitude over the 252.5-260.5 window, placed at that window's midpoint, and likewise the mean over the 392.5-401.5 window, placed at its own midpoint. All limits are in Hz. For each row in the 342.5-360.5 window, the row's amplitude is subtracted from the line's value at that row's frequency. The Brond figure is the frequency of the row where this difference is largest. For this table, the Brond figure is 358 Hz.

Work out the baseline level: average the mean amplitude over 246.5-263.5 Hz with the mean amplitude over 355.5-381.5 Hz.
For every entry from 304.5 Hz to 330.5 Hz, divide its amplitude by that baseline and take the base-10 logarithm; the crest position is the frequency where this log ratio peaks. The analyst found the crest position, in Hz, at 330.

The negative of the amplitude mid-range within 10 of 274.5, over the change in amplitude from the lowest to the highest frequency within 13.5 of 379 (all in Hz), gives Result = -2.2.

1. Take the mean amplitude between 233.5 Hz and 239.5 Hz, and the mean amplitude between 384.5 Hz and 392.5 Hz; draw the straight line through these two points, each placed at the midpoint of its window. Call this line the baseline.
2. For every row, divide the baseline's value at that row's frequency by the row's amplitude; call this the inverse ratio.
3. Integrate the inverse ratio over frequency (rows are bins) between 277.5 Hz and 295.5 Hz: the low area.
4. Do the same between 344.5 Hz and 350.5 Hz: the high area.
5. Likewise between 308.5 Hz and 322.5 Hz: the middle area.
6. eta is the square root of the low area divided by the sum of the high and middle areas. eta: 1.67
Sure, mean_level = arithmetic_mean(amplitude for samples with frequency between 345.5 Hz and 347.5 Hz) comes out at 1.39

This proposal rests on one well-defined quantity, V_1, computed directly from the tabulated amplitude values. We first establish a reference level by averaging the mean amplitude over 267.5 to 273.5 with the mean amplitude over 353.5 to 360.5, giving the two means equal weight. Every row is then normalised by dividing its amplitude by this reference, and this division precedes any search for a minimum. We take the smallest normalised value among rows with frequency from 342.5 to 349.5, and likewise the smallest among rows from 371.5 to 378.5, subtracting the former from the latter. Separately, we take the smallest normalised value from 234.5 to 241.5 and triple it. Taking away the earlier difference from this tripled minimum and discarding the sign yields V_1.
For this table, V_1 3.78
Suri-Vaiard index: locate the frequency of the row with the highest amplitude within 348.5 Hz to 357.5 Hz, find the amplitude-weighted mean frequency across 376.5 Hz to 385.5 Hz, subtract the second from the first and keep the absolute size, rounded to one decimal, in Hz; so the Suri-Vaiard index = 30.0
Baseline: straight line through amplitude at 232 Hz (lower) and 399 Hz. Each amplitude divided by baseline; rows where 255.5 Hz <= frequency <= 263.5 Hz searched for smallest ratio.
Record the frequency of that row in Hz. 263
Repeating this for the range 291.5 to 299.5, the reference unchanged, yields 292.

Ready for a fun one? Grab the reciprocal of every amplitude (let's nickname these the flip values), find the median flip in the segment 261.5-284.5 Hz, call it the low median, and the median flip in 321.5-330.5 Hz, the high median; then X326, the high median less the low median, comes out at -0.38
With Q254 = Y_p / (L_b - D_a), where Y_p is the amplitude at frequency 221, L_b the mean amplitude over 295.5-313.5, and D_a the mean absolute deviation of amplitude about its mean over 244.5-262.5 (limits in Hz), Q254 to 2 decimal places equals 1.72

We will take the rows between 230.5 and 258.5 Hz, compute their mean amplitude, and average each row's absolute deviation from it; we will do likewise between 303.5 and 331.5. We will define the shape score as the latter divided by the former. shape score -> 2.3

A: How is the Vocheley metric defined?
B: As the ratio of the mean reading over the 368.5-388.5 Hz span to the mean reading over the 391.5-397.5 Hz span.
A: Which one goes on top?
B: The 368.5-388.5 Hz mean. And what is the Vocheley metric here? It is 1.0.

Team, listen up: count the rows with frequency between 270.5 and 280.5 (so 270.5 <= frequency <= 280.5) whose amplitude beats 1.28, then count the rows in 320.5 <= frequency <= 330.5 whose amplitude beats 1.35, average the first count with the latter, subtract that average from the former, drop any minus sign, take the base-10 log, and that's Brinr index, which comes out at 0.70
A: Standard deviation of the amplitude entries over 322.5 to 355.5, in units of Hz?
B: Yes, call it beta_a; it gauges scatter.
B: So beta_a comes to 0.022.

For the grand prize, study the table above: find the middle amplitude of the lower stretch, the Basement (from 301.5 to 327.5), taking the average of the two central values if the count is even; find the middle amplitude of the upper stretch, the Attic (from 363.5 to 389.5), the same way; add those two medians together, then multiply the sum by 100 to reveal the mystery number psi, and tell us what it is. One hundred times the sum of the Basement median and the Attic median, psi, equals 265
